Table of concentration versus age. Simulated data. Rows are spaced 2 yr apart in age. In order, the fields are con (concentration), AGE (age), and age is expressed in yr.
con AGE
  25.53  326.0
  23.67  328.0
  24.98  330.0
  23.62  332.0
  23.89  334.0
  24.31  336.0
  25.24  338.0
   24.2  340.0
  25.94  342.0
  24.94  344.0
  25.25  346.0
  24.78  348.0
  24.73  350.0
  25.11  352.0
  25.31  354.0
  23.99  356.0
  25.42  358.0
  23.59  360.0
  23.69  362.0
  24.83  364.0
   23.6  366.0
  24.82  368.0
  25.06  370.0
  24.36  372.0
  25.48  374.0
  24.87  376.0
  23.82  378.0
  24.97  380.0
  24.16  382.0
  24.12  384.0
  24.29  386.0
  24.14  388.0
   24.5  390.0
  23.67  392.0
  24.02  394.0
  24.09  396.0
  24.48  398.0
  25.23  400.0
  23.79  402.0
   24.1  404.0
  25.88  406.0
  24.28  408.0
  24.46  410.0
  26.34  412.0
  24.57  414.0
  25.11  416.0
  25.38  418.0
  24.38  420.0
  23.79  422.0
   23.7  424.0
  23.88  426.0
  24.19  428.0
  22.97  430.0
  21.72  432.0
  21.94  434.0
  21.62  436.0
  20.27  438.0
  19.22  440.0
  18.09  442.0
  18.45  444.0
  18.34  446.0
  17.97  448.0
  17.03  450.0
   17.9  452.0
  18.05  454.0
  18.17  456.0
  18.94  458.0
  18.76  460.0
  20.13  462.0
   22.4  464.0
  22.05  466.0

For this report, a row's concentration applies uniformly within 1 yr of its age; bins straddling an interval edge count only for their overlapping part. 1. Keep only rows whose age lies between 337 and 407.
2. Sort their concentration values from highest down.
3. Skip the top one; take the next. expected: 25.88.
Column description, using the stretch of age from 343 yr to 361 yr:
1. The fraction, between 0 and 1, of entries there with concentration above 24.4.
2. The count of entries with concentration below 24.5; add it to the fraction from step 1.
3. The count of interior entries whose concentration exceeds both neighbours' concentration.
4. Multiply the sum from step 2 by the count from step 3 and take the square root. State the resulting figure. 2.89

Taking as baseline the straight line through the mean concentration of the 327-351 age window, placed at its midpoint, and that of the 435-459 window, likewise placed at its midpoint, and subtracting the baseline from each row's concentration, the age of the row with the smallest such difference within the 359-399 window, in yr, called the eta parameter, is 360.0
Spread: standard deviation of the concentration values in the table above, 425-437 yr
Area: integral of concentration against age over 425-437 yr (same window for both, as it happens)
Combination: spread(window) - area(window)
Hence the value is -272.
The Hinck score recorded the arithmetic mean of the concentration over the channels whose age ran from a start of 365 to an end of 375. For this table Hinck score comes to 25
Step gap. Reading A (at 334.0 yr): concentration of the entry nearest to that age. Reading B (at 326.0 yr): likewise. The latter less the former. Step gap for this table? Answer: 1.6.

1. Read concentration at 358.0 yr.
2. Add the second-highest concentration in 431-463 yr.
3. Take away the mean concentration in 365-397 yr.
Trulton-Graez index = 22.8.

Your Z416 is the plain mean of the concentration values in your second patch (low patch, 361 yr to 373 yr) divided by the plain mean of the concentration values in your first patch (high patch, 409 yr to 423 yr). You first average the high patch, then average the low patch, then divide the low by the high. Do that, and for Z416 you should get 0.98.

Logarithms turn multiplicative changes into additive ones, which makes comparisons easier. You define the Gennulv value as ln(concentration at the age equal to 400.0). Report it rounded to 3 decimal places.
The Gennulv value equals 3.228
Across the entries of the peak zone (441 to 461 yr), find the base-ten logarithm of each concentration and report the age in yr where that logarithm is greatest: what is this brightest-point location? 458.0 yr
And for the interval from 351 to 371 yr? 358.0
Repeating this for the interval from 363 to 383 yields 374.0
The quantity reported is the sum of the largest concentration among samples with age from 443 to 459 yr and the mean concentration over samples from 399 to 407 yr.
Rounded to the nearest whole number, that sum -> 44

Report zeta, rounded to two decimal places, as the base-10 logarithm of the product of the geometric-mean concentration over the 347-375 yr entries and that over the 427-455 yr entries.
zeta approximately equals 2.69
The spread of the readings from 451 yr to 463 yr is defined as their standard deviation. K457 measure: 0.8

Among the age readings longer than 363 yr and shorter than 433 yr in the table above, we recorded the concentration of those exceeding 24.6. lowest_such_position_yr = 364.0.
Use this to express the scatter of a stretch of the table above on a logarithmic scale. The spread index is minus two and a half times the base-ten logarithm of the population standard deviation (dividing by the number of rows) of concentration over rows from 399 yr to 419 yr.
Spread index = 0.28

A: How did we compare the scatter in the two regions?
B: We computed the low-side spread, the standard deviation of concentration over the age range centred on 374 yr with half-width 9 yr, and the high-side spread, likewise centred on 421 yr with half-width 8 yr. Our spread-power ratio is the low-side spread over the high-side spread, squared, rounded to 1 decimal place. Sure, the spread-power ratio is 1.0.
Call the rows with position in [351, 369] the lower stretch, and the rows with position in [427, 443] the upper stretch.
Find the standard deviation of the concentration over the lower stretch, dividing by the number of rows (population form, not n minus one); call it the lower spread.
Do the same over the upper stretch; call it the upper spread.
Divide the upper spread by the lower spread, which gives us 2.58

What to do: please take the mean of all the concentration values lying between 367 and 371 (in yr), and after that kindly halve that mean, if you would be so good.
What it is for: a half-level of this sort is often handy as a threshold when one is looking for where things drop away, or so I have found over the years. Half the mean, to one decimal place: 12.5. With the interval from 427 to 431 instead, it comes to 11.8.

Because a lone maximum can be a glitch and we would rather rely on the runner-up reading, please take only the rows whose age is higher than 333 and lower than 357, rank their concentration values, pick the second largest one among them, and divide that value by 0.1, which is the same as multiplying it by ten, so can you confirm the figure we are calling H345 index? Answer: 253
